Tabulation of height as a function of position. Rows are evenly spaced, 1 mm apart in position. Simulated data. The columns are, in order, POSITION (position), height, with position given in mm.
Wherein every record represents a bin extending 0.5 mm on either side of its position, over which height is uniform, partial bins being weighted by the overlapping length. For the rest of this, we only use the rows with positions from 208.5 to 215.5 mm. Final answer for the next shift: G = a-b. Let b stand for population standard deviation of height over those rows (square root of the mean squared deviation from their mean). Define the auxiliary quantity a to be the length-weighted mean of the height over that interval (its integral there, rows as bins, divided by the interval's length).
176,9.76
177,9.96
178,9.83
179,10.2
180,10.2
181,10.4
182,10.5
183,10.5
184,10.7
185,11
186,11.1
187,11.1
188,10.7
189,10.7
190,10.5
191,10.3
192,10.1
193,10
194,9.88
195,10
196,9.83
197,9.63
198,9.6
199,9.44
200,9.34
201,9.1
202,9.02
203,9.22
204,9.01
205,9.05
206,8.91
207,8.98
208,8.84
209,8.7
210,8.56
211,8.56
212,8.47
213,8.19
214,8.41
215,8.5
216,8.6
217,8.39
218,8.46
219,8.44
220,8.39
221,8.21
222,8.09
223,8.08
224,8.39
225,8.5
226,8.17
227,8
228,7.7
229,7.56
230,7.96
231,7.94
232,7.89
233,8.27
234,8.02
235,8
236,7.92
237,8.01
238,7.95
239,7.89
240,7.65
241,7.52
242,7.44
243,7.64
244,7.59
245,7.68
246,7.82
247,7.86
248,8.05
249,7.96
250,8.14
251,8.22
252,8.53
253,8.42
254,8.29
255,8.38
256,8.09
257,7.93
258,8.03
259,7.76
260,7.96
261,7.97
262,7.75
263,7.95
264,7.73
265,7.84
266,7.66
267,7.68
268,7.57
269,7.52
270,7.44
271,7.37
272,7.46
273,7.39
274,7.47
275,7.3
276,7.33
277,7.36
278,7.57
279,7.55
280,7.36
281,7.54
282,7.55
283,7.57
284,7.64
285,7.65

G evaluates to 8.3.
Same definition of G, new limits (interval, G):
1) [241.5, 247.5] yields 7.5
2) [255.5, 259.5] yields 7.8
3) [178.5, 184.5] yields 10.2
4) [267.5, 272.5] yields 7.4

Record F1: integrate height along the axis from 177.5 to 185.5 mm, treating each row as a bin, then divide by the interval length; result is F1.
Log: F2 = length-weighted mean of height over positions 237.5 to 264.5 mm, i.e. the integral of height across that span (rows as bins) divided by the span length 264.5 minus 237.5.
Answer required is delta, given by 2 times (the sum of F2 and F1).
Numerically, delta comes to 37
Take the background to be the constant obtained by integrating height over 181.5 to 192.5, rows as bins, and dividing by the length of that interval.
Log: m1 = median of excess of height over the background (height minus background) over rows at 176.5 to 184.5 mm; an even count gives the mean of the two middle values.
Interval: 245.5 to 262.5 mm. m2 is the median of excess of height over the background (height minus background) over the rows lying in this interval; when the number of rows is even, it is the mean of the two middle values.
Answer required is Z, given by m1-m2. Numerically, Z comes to 2.27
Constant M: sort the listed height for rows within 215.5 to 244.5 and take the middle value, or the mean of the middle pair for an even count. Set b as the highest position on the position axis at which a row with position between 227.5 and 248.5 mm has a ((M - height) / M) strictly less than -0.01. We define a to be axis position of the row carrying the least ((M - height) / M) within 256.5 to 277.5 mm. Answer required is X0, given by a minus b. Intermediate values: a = 258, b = 233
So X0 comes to 25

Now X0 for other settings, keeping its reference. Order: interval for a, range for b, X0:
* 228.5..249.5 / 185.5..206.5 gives 27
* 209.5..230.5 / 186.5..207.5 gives 9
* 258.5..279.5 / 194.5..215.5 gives 46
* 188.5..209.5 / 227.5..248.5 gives -44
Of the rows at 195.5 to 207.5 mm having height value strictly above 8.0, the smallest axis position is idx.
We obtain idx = 196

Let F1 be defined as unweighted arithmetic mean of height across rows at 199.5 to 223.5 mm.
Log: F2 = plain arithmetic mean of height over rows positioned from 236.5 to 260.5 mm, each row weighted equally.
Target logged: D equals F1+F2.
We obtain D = 16.6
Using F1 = 8.6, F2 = 7.95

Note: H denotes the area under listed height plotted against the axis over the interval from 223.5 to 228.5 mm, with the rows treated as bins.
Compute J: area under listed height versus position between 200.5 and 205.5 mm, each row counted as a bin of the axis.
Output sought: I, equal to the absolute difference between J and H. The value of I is 5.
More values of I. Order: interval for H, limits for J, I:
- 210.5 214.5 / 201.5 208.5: 29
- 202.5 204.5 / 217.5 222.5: 23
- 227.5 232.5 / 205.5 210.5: 5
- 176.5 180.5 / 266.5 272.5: 5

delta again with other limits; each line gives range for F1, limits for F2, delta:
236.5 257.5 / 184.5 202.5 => 36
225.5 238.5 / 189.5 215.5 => 34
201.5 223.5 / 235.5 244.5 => 33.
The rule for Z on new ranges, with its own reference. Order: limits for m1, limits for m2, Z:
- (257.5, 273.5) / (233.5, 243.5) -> -0.20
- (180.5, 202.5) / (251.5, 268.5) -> 2.25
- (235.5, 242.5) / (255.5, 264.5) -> -0.06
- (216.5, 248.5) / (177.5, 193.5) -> -2.52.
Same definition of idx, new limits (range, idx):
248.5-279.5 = 250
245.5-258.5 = 248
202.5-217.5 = 203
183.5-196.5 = 184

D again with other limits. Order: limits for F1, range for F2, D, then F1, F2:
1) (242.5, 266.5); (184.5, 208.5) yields 17.8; 8.0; 9.81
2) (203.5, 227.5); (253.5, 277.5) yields 16.2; 8.5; 7.72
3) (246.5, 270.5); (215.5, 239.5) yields 16.1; 7.9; 8.12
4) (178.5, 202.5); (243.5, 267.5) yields 18.1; 10.2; 7.97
